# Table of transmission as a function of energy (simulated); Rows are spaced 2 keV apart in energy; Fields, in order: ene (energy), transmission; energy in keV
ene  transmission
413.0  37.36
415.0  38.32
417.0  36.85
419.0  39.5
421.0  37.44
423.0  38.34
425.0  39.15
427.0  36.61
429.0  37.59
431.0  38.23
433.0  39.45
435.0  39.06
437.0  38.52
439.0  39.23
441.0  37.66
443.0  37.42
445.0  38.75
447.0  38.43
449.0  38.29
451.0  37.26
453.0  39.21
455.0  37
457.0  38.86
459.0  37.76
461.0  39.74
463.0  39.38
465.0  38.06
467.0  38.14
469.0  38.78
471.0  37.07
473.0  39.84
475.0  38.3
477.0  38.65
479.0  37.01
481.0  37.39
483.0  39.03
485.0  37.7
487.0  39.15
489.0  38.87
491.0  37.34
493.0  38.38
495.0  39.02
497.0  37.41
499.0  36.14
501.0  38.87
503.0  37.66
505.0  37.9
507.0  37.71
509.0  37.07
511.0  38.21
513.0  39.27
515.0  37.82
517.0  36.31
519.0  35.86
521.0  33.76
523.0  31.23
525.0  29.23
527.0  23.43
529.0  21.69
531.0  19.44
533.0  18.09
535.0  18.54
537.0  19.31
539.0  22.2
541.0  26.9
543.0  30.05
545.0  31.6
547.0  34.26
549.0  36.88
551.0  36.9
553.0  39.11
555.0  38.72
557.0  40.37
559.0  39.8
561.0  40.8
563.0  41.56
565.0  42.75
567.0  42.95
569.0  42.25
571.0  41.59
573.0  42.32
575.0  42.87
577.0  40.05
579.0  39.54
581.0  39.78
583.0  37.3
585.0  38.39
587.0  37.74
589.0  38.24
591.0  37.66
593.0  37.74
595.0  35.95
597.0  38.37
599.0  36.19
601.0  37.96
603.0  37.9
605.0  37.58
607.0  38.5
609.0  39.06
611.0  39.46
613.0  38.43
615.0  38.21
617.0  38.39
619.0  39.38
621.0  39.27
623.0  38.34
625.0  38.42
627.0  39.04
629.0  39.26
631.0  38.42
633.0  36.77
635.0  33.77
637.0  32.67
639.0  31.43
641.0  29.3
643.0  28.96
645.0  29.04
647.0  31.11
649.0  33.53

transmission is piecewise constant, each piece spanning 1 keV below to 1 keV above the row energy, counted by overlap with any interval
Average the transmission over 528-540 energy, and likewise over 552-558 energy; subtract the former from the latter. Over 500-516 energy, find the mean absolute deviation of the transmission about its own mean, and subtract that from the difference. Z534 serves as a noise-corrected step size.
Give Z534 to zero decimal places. 19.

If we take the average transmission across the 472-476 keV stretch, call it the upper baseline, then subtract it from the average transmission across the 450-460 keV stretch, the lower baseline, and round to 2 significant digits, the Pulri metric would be -1.1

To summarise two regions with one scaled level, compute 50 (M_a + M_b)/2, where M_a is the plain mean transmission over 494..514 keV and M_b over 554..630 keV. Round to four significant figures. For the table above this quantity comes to 1930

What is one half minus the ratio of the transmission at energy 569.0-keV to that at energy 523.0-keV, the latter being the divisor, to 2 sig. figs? -0.85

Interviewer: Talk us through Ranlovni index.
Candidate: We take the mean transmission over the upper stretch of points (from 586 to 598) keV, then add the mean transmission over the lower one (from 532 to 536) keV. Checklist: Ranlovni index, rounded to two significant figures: 56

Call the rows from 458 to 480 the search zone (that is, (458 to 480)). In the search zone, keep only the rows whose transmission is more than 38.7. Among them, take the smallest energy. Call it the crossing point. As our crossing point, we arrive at 461.0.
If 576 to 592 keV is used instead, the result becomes 577.0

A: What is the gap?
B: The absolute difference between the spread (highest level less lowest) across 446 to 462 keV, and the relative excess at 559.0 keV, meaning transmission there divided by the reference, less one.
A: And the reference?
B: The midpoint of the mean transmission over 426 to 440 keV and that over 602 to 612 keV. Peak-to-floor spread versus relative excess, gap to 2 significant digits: 2.7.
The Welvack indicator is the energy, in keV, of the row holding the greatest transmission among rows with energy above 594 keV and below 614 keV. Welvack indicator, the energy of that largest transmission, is 611.0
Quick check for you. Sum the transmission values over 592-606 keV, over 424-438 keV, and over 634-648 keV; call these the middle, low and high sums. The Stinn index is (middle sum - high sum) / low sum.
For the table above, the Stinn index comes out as 0.17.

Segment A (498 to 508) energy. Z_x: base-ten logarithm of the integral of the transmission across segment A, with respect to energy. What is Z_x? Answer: 2.58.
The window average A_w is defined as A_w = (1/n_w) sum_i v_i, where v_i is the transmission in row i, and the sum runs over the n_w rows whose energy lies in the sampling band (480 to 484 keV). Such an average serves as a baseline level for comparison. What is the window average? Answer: 38.2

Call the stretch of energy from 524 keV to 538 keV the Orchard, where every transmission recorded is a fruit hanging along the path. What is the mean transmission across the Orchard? 21.4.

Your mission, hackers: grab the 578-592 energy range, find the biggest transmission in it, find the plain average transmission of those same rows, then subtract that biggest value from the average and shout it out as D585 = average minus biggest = -1.4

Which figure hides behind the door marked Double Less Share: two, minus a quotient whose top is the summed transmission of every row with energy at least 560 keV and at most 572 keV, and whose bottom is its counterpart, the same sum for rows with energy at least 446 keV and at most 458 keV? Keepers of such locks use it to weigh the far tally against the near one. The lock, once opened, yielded 0.90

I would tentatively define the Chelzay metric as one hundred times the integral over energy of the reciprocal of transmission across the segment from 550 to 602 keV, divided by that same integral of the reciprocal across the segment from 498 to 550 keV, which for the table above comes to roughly 74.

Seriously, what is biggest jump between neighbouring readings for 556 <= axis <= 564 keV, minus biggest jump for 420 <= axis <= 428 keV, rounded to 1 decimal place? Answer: -1.5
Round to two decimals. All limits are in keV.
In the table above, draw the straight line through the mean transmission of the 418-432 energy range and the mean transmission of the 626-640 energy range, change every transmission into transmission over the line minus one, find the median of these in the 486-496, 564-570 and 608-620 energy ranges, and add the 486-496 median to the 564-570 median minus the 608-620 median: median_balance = 0.13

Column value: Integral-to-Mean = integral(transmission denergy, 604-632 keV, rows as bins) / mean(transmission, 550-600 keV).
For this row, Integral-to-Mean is 27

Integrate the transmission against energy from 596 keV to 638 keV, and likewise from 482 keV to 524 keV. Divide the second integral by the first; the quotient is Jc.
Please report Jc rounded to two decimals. 0.99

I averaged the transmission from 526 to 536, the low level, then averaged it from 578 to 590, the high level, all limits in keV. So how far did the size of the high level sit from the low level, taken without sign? 18.3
